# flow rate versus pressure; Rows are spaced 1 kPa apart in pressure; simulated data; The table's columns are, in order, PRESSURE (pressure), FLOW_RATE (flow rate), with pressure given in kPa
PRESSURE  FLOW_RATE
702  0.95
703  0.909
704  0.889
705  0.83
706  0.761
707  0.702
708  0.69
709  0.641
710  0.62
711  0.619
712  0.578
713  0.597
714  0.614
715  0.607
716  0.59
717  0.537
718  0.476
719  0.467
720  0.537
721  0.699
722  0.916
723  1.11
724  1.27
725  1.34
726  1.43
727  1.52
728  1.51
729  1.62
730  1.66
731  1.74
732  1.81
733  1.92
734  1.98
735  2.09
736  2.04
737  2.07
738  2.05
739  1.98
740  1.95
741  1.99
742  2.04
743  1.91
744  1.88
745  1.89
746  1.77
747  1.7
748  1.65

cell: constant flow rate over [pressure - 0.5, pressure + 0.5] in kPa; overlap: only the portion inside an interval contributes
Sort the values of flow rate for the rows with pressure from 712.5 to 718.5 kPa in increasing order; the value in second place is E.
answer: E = 0.537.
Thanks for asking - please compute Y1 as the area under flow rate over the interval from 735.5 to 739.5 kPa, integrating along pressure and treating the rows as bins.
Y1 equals 8.1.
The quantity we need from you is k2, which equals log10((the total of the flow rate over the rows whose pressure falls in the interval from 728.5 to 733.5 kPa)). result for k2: 0.94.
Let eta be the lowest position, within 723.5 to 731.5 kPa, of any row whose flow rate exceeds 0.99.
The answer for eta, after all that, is 724 kPa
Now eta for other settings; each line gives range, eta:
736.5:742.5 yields 737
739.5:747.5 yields 740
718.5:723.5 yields 723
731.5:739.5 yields 732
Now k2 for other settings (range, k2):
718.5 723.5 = 0.57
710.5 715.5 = 0.48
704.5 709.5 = 0.56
